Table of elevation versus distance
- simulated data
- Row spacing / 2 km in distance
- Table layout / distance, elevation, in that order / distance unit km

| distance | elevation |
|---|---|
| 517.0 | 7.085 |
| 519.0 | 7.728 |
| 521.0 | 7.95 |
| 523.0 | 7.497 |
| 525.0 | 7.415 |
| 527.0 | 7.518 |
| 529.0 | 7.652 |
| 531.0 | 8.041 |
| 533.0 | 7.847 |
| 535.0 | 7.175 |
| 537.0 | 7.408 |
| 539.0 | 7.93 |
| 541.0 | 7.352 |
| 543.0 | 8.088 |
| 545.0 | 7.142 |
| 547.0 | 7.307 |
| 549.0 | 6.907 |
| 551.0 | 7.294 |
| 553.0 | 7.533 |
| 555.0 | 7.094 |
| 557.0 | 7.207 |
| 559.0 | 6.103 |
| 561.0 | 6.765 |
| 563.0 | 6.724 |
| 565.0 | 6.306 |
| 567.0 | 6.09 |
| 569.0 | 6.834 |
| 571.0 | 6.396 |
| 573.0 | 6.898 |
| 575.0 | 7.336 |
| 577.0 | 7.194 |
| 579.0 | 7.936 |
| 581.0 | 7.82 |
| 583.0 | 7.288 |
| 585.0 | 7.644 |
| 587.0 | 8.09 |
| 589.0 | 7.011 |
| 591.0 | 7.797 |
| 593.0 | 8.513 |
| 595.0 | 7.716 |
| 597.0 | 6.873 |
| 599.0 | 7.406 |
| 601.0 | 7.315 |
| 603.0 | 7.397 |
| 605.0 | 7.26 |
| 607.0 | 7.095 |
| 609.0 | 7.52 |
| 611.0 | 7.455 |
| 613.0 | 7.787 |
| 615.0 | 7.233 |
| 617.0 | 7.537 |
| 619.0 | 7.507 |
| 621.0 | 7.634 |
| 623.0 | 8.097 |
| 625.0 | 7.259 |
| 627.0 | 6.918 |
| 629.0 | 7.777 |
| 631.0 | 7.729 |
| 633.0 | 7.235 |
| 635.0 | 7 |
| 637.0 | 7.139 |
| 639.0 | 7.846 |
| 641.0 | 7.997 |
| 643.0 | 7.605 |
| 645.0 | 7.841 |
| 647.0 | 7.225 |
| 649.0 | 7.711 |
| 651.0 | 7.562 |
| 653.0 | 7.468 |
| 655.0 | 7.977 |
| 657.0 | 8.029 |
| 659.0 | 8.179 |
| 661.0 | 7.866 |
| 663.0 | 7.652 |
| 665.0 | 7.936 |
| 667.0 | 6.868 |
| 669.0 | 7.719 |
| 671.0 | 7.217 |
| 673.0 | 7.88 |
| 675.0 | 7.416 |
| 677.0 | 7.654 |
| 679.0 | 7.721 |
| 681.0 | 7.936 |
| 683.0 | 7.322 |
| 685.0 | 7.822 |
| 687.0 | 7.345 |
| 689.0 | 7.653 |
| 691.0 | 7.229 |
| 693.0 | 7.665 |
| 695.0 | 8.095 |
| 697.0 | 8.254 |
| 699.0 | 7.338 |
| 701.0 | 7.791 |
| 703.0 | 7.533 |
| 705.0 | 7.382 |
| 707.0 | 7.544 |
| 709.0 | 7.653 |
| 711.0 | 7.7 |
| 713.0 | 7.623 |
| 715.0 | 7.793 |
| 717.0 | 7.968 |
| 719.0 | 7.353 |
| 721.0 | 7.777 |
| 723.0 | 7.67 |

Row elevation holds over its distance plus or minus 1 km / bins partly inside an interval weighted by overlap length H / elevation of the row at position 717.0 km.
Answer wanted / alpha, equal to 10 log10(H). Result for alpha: 9.01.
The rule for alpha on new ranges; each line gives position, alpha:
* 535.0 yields 8.56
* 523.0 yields 8.75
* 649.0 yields 8.87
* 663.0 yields 8.84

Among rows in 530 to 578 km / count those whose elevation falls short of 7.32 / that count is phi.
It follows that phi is 16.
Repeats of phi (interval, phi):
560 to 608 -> 14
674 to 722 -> 1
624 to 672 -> 8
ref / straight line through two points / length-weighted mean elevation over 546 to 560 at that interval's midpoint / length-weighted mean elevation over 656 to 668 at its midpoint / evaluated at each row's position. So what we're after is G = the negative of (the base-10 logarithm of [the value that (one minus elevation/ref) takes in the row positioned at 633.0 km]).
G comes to 1.35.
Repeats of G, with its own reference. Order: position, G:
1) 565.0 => 0.93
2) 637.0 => 1.22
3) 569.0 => 1.34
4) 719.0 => 1.03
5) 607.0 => 1.38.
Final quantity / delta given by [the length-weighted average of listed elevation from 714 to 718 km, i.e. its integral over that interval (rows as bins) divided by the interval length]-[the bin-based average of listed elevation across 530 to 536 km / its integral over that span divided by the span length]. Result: 0.19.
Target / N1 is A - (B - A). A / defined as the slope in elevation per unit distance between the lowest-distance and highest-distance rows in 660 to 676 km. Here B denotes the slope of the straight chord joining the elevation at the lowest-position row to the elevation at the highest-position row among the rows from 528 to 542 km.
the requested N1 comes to -0.04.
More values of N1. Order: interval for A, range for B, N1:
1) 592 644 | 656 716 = -0.03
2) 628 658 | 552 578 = 0.03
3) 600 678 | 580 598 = 0.07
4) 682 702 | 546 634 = 0.05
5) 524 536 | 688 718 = -0.06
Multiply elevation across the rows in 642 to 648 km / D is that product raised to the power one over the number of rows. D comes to 7.6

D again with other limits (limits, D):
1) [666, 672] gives 7.3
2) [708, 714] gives 7.7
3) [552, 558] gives 7.3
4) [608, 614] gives 7.6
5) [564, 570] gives 6.4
